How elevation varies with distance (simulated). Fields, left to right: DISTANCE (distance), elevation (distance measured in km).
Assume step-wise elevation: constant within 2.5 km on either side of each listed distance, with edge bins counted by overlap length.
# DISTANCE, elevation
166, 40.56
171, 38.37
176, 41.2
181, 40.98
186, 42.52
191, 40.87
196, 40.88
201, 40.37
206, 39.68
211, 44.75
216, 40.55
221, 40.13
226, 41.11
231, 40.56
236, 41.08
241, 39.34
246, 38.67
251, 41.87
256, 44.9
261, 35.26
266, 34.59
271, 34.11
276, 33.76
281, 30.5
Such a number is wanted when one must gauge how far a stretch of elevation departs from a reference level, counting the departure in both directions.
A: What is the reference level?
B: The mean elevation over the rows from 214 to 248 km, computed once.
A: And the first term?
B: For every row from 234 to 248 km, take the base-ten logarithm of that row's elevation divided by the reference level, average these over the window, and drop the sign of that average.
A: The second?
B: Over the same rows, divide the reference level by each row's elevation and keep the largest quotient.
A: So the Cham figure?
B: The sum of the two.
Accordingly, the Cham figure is 1.05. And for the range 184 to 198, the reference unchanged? 1.00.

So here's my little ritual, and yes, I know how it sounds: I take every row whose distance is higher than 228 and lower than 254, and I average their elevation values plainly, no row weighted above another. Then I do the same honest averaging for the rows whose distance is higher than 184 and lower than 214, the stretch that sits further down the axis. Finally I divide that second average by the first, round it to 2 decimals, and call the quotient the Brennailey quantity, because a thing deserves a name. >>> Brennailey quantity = 1.03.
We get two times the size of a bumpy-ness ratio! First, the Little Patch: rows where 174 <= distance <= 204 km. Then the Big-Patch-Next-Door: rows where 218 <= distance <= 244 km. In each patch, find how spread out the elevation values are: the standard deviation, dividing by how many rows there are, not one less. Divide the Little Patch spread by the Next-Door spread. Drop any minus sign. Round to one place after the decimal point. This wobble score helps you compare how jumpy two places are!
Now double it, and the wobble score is 2.0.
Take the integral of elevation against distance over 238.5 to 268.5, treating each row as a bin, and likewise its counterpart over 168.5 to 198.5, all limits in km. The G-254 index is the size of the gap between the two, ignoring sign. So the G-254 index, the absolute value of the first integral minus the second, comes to 51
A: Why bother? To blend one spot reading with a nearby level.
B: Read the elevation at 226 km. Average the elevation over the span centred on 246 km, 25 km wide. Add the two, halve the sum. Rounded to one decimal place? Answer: 41.1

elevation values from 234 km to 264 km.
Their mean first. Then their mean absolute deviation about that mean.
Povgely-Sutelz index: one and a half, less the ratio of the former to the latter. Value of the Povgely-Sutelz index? -15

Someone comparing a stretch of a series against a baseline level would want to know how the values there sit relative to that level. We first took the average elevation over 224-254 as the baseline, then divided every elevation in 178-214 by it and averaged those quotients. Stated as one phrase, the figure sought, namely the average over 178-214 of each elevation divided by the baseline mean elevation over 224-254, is 1.02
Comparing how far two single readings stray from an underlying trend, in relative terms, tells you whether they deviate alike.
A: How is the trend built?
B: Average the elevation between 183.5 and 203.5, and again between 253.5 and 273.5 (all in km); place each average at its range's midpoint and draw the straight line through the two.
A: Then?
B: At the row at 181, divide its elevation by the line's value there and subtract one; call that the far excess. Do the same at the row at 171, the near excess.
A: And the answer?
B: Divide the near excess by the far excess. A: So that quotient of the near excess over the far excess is 5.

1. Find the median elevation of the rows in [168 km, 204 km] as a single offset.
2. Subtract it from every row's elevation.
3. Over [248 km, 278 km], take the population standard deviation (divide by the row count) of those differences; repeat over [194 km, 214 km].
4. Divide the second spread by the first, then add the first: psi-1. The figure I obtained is 4.8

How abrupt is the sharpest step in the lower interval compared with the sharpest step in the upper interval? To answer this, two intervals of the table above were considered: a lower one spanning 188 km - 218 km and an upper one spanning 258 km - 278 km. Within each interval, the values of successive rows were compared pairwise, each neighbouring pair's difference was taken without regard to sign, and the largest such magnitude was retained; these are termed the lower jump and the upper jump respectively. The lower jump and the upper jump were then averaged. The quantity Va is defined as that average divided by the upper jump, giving 4.28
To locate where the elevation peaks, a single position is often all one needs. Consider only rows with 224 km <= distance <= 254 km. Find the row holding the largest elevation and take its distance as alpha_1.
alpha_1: 251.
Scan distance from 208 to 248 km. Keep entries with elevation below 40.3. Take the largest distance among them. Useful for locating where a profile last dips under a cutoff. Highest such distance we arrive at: 246 km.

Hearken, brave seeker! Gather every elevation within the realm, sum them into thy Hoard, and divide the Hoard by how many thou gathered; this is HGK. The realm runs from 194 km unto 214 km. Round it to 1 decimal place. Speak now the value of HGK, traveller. 41.4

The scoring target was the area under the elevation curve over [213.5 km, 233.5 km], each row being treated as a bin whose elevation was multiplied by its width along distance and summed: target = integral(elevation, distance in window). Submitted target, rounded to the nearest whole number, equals 812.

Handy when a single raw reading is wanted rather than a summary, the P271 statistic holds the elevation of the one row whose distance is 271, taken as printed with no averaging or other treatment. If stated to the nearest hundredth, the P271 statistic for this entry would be 34.11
